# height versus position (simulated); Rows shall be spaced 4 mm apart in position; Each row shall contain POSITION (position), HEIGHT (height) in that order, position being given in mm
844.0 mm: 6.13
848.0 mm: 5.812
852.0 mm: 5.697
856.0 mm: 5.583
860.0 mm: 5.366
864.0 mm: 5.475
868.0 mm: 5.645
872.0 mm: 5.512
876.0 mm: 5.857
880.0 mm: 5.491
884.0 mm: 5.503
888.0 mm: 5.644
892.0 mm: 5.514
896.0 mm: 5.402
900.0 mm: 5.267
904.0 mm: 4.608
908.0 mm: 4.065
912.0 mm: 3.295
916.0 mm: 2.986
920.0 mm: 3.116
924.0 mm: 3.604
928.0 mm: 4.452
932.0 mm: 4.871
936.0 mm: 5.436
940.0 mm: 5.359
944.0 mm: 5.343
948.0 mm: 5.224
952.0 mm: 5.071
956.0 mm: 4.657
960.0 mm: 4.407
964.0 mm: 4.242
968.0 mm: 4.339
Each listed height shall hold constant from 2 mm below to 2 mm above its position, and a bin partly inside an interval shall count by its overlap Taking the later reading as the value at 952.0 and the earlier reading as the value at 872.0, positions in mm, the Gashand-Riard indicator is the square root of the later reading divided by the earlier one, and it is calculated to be 0.959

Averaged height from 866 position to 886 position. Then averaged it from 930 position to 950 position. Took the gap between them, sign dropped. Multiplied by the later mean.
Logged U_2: 1.9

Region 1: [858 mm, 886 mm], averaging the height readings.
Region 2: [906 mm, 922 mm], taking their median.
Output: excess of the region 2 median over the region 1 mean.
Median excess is -2.3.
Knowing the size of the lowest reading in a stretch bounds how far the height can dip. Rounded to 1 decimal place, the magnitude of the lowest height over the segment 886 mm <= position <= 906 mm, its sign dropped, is 4.6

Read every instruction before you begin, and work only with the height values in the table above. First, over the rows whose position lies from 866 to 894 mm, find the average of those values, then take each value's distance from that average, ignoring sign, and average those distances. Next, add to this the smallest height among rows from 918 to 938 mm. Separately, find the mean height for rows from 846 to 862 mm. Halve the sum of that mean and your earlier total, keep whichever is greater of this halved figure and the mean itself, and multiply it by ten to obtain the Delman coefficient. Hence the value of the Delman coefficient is 56.1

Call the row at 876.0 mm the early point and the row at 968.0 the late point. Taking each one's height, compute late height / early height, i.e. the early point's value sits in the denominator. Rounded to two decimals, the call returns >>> 0.74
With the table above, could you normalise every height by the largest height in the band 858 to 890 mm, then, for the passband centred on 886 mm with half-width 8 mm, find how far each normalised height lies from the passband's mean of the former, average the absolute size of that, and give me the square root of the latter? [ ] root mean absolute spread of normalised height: 0.10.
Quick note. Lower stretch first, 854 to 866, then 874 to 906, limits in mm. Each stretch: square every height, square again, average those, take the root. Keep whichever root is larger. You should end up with 30.0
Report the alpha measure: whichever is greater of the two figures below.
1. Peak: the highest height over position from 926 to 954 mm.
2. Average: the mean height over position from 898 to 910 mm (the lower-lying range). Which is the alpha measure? 5.44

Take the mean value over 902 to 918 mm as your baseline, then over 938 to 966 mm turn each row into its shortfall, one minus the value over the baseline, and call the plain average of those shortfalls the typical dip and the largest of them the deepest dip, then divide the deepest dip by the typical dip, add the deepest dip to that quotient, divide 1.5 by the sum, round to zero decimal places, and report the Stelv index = 5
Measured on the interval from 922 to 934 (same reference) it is -8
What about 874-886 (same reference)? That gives 3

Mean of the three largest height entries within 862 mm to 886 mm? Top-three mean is 5.67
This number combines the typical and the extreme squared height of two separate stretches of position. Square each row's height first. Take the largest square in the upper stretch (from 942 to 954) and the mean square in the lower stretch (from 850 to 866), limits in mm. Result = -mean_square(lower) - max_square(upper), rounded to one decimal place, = -59.1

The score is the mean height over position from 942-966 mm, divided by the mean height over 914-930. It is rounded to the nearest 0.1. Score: 1.4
